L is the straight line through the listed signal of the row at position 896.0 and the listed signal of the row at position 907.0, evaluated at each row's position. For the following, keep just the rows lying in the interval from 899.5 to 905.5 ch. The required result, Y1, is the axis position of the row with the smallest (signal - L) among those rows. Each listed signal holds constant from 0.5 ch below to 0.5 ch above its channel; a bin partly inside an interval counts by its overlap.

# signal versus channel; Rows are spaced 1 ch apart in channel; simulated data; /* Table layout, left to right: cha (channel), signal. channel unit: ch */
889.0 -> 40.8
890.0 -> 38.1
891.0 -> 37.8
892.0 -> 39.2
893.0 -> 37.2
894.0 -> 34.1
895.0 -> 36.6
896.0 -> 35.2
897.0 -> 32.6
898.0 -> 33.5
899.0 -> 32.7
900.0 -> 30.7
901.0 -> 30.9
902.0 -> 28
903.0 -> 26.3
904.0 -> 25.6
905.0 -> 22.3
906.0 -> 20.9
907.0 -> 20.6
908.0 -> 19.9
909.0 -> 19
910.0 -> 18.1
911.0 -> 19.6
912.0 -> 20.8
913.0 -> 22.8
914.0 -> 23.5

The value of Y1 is 905.0 ch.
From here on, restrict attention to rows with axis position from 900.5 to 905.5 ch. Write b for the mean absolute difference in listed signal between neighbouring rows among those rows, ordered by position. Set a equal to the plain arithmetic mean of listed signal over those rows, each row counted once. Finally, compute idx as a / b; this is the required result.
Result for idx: 12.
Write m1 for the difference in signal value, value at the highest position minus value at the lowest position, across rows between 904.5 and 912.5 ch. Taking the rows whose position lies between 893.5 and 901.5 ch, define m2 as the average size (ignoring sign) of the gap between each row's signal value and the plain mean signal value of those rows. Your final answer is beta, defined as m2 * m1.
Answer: -2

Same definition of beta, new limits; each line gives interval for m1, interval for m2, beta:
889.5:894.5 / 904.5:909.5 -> -3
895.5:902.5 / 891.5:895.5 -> -10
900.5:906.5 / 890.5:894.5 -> -15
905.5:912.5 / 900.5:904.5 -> 0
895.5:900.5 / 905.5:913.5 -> -5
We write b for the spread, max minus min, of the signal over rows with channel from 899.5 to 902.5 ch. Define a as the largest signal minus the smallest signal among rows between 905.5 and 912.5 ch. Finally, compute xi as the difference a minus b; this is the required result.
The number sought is -0.1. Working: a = 3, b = 2.9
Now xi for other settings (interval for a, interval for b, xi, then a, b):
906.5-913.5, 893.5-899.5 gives 0.7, 5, 4.0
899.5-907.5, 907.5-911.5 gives 8.5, 10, 1.8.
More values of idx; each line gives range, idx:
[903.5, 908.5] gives 15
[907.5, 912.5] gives 17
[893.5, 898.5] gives 19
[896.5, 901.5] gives 33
